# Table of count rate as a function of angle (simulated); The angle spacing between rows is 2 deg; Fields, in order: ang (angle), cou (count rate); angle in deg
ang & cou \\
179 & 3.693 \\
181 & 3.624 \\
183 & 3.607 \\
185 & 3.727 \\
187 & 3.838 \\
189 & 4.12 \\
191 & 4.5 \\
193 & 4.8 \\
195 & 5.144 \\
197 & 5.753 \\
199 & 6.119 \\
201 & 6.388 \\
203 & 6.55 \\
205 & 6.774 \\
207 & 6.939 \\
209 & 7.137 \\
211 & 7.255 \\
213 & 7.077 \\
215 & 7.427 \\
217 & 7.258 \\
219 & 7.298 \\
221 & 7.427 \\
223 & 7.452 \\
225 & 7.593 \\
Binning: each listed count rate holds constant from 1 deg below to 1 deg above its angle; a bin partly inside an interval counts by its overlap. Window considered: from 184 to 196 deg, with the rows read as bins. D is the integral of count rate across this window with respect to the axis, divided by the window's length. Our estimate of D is 4.4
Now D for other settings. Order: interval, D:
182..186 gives 3.7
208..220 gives 7.2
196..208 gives 6.4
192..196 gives 5.0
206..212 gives 7.1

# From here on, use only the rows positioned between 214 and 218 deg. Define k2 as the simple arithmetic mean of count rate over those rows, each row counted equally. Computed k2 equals 7.34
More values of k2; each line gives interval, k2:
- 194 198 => 5.45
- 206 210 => 7.04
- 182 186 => 3.67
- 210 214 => 7.17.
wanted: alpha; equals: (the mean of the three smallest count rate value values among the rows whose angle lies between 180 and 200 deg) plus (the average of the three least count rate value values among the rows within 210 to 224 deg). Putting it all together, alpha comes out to 10.8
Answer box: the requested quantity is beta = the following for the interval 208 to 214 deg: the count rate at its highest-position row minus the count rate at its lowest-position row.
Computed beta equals -0.06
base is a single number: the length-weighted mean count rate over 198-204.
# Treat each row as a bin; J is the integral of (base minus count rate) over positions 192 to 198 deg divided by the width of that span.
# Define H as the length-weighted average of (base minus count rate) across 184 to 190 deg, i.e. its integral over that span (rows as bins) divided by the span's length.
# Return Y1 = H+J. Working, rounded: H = 2.5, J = 1.1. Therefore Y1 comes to 3.6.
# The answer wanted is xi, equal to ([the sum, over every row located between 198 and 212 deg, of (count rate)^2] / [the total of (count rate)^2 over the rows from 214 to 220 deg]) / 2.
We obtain 0.99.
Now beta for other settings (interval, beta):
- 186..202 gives 2.55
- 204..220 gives 0.52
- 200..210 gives 0.75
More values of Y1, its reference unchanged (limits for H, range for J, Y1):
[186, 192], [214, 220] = 1.2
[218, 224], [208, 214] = -1.8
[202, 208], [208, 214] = -1.2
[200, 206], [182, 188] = 2.4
